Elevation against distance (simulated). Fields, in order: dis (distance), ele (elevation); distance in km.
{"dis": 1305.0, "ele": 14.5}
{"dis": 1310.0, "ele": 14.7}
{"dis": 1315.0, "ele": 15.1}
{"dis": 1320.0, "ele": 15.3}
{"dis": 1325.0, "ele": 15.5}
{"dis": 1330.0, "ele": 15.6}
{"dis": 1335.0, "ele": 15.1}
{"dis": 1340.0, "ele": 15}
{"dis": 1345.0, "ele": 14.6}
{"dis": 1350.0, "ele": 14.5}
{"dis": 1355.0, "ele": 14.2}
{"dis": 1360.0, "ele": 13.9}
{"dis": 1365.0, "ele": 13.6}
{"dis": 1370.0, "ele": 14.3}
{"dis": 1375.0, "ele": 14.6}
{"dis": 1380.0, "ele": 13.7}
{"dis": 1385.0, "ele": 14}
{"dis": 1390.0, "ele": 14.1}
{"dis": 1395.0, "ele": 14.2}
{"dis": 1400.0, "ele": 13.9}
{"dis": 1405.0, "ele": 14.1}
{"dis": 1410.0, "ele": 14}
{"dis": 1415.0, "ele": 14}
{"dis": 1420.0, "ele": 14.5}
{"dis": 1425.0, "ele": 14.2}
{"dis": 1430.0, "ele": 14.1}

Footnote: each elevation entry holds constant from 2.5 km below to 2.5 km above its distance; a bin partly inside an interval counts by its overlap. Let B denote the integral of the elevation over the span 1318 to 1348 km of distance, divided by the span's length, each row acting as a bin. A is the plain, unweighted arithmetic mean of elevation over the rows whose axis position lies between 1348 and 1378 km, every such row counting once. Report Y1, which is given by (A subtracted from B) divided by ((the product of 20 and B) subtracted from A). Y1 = -0.0034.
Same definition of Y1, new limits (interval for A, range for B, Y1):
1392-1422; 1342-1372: -0.0003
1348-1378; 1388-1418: 0.0005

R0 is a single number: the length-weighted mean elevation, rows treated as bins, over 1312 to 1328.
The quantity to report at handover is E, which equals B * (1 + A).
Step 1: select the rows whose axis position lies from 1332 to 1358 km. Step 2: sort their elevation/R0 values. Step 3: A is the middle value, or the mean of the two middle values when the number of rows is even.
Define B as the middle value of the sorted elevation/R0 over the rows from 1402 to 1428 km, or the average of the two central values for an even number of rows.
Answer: 1.80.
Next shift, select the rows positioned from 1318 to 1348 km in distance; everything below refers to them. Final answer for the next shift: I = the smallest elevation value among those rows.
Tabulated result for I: 14.6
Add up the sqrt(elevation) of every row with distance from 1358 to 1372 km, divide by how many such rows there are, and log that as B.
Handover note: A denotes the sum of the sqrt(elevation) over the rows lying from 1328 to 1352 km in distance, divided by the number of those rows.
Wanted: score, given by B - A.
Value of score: -0.13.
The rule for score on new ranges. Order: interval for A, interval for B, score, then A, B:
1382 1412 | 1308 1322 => 0.13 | 3.75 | 3.88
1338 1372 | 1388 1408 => -0.03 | 3.78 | 3.75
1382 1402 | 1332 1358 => 0.08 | 3.75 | 3.83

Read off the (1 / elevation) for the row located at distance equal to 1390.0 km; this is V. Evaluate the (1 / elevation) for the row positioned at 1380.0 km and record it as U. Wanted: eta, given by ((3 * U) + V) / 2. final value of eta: 0.145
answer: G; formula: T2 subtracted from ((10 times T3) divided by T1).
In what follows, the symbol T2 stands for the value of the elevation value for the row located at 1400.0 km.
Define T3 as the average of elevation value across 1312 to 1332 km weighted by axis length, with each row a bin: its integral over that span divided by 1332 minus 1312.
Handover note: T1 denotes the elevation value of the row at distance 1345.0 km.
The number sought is -3.4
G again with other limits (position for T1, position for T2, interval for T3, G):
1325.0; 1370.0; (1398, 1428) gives -5.2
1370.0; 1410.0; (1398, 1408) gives -4.2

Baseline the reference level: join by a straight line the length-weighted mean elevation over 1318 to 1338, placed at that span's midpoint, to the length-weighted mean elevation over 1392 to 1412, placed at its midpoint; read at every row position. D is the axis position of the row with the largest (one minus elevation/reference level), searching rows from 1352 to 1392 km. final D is 1365.0 km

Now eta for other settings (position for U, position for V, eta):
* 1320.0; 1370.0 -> 0.133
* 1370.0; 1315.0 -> 0.138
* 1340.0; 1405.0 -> 0.135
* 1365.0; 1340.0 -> 0.144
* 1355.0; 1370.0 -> 0.141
